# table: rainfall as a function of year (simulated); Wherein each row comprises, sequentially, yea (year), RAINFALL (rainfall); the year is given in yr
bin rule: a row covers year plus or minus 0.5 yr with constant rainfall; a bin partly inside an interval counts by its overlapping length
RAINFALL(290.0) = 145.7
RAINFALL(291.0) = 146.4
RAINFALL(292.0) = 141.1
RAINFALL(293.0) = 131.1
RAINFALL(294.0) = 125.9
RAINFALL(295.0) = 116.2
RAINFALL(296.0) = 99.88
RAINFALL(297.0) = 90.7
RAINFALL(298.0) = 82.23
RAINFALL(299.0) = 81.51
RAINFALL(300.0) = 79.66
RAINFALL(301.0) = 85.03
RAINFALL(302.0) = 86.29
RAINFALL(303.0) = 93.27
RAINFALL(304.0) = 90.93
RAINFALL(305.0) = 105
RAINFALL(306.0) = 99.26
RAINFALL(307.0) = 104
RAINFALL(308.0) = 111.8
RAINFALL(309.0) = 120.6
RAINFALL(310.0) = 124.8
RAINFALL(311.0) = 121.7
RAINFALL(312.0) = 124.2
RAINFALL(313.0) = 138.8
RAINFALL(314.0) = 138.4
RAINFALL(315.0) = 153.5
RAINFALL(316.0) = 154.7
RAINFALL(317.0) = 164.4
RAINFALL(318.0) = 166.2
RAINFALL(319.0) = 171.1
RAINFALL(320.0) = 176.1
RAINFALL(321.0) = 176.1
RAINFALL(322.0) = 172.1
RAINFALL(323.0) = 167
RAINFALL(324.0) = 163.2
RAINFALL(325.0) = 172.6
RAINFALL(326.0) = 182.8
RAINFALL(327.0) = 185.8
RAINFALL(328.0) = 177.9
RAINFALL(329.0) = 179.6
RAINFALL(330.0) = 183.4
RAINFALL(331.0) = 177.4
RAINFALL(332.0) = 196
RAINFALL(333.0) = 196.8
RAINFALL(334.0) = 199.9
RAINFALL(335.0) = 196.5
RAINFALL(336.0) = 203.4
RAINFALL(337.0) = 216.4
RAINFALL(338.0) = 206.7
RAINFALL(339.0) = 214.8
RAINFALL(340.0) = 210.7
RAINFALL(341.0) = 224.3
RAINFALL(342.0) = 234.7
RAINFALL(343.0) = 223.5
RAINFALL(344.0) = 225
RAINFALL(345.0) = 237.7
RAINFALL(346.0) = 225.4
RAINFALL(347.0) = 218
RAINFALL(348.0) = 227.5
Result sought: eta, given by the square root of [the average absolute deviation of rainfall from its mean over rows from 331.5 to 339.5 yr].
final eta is 2.6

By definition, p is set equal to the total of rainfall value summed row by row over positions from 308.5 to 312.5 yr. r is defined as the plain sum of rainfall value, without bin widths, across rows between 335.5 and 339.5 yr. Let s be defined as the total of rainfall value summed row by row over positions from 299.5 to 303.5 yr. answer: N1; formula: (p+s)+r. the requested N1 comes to 1677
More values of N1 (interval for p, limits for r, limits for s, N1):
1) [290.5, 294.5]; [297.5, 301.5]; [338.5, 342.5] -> 1757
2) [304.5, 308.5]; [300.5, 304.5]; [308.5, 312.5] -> 1267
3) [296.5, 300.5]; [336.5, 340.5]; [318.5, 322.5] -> 1878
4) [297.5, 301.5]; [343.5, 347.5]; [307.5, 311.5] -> 1713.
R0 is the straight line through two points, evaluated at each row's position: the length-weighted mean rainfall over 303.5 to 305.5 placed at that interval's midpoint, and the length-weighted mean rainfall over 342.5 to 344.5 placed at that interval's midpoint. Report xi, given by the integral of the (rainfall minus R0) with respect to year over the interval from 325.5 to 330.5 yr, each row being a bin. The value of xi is 39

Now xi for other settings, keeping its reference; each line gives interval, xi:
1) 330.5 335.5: 15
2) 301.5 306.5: -7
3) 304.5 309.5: 10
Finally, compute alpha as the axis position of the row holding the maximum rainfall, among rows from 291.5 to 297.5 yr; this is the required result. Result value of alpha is 292.0 yr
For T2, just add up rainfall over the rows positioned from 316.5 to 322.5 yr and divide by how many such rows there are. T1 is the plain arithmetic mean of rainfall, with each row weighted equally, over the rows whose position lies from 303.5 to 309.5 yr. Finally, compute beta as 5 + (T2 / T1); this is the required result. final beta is 6.62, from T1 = 105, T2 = 171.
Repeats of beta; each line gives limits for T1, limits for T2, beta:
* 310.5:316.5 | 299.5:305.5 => 5.65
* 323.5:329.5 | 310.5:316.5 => 5.78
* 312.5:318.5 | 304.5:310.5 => 5.73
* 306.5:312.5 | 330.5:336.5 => 6.65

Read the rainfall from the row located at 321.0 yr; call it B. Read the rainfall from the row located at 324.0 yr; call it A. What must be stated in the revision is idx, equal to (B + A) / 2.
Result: 170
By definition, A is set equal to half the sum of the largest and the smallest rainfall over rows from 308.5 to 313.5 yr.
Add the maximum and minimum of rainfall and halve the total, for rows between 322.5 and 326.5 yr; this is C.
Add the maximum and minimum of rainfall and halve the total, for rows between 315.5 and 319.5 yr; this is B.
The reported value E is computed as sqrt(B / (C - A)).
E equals 1.94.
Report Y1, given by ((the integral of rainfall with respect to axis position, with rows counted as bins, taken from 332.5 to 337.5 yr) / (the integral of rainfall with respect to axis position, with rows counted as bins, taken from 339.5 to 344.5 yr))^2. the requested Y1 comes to 0.8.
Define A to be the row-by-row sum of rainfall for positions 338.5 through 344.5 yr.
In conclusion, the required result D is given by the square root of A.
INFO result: 36.5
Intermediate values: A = 1333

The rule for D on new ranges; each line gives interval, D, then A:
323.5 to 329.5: 32.6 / 1062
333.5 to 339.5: 35.2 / 1238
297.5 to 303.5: 22.5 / 508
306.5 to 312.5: 26.6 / 707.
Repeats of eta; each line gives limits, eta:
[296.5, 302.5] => 1.8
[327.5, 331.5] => 1.4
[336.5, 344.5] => 2.7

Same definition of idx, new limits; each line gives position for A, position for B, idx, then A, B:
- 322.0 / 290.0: 159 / 172.1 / 145.7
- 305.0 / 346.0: 165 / 105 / 225.4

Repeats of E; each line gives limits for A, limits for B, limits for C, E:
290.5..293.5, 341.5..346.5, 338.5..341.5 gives 1.71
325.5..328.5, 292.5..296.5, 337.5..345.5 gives 1.69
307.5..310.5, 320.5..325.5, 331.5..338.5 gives 1.39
